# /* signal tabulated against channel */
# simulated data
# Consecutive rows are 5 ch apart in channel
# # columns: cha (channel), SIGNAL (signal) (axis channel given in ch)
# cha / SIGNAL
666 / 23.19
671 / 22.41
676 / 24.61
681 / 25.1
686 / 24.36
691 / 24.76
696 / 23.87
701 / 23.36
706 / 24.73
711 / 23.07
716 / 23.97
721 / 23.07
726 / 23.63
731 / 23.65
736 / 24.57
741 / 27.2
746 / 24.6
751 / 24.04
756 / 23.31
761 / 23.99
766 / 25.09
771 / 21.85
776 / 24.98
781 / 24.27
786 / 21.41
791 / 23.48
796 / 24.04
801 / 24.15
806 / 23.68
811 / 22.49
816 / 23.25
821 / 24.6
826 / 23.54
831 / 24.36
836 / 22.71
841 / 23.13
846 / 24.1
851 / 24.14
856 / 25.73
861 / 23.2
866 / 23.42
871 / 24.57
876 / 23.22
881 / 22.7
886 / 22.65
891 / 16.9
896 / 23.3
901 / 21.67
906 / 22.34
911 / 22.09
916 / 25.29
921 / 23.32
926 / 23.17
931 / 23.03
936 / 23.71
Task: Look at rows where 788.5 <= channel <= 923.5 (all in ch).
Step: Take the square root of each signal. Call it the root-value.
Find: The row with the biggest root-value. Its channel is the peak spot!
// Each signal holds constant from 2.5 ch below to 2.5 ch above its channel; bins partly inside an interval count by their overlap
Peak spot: 856 ch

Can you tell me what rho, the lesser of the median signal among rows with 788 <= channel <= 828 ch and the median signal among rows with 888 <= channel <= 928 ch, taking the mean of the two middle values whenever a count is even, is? 22.8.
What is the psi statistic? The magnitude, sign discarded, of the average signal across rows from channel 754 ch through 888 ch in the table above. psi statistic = 23.6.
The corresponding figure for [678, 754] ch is 24.3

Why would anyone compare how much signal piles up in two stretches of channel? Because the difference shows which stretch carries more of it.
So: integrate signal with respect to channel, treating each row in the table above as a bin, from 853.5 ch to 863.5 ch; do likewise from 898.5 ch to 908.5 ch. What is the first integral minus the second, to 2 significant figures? 25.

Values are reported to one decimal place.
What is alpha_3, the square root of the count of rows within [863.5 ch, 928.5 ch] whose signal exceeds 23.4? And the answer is 1.7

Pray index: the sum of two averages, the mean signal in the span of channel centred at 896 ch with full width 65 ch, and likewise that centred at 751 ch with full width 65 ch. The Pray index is 46.8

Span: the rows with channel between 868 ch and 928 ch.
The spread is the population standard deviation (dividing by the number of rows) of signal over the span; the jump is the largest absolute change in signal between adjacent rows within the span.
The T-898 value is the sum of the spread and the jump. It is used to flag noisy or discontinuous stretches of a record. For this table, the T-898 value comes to 8.4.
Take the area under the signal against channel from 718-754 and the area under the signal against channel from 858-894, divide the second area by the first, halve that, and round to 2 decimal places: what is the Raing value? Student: 0.46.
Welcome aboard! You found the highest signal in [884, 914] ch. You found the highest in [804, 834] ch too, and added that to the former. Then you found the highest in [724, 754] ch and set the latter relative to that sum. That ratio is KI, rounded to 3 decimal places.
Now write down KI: 0.568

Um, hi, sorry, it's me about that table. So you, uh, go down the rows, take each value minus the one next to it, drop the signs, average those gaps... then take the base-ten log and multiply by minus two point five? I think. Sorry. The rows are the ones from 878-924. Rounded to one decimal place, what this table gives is -1.0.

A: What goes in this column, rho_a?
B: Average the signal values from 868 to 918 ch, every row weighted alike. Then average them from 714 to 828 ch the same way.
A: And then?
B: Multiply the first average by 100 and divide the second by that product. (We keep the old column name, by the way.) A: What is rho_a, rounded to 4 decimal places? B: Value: 0.0106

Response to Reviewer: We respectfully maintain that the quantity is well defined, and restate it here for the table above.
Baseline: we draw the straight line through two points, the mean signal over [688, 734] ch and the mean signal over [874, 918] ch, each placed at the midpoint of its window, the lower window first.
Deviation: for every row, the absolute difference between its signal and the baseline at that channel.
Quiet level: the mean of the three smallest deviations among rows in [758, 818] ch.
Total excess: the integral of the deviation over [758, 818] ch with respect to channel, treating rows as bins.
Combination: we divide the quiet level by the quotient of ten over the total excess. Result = 2.4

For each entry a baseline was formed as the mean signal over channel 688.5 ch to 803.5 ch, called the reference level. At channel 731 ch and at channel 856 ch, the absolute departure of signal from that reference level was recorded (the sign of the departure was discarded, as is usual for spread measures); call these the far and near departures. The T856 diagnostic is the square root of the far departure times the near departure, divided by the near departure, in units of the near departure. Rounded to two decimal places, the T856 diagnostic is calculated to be 0.42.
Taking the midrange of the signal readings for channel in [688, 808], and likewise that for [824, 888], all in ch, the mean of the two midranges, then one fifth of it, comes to 4.85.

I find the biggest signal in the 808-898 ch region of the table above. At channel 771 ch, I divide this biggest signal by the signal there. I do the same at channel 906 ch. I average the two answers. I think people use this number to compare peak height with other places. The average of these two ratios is 1.16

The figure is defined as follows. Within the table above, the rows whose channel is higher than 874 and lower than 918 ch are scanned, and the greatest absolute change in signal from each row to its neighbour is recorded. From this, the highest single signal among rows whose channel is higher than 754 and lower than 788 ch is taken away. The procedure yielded -19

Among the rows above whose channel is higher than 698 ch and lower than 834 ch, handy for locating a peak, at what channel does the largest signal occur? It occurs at 741 ch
